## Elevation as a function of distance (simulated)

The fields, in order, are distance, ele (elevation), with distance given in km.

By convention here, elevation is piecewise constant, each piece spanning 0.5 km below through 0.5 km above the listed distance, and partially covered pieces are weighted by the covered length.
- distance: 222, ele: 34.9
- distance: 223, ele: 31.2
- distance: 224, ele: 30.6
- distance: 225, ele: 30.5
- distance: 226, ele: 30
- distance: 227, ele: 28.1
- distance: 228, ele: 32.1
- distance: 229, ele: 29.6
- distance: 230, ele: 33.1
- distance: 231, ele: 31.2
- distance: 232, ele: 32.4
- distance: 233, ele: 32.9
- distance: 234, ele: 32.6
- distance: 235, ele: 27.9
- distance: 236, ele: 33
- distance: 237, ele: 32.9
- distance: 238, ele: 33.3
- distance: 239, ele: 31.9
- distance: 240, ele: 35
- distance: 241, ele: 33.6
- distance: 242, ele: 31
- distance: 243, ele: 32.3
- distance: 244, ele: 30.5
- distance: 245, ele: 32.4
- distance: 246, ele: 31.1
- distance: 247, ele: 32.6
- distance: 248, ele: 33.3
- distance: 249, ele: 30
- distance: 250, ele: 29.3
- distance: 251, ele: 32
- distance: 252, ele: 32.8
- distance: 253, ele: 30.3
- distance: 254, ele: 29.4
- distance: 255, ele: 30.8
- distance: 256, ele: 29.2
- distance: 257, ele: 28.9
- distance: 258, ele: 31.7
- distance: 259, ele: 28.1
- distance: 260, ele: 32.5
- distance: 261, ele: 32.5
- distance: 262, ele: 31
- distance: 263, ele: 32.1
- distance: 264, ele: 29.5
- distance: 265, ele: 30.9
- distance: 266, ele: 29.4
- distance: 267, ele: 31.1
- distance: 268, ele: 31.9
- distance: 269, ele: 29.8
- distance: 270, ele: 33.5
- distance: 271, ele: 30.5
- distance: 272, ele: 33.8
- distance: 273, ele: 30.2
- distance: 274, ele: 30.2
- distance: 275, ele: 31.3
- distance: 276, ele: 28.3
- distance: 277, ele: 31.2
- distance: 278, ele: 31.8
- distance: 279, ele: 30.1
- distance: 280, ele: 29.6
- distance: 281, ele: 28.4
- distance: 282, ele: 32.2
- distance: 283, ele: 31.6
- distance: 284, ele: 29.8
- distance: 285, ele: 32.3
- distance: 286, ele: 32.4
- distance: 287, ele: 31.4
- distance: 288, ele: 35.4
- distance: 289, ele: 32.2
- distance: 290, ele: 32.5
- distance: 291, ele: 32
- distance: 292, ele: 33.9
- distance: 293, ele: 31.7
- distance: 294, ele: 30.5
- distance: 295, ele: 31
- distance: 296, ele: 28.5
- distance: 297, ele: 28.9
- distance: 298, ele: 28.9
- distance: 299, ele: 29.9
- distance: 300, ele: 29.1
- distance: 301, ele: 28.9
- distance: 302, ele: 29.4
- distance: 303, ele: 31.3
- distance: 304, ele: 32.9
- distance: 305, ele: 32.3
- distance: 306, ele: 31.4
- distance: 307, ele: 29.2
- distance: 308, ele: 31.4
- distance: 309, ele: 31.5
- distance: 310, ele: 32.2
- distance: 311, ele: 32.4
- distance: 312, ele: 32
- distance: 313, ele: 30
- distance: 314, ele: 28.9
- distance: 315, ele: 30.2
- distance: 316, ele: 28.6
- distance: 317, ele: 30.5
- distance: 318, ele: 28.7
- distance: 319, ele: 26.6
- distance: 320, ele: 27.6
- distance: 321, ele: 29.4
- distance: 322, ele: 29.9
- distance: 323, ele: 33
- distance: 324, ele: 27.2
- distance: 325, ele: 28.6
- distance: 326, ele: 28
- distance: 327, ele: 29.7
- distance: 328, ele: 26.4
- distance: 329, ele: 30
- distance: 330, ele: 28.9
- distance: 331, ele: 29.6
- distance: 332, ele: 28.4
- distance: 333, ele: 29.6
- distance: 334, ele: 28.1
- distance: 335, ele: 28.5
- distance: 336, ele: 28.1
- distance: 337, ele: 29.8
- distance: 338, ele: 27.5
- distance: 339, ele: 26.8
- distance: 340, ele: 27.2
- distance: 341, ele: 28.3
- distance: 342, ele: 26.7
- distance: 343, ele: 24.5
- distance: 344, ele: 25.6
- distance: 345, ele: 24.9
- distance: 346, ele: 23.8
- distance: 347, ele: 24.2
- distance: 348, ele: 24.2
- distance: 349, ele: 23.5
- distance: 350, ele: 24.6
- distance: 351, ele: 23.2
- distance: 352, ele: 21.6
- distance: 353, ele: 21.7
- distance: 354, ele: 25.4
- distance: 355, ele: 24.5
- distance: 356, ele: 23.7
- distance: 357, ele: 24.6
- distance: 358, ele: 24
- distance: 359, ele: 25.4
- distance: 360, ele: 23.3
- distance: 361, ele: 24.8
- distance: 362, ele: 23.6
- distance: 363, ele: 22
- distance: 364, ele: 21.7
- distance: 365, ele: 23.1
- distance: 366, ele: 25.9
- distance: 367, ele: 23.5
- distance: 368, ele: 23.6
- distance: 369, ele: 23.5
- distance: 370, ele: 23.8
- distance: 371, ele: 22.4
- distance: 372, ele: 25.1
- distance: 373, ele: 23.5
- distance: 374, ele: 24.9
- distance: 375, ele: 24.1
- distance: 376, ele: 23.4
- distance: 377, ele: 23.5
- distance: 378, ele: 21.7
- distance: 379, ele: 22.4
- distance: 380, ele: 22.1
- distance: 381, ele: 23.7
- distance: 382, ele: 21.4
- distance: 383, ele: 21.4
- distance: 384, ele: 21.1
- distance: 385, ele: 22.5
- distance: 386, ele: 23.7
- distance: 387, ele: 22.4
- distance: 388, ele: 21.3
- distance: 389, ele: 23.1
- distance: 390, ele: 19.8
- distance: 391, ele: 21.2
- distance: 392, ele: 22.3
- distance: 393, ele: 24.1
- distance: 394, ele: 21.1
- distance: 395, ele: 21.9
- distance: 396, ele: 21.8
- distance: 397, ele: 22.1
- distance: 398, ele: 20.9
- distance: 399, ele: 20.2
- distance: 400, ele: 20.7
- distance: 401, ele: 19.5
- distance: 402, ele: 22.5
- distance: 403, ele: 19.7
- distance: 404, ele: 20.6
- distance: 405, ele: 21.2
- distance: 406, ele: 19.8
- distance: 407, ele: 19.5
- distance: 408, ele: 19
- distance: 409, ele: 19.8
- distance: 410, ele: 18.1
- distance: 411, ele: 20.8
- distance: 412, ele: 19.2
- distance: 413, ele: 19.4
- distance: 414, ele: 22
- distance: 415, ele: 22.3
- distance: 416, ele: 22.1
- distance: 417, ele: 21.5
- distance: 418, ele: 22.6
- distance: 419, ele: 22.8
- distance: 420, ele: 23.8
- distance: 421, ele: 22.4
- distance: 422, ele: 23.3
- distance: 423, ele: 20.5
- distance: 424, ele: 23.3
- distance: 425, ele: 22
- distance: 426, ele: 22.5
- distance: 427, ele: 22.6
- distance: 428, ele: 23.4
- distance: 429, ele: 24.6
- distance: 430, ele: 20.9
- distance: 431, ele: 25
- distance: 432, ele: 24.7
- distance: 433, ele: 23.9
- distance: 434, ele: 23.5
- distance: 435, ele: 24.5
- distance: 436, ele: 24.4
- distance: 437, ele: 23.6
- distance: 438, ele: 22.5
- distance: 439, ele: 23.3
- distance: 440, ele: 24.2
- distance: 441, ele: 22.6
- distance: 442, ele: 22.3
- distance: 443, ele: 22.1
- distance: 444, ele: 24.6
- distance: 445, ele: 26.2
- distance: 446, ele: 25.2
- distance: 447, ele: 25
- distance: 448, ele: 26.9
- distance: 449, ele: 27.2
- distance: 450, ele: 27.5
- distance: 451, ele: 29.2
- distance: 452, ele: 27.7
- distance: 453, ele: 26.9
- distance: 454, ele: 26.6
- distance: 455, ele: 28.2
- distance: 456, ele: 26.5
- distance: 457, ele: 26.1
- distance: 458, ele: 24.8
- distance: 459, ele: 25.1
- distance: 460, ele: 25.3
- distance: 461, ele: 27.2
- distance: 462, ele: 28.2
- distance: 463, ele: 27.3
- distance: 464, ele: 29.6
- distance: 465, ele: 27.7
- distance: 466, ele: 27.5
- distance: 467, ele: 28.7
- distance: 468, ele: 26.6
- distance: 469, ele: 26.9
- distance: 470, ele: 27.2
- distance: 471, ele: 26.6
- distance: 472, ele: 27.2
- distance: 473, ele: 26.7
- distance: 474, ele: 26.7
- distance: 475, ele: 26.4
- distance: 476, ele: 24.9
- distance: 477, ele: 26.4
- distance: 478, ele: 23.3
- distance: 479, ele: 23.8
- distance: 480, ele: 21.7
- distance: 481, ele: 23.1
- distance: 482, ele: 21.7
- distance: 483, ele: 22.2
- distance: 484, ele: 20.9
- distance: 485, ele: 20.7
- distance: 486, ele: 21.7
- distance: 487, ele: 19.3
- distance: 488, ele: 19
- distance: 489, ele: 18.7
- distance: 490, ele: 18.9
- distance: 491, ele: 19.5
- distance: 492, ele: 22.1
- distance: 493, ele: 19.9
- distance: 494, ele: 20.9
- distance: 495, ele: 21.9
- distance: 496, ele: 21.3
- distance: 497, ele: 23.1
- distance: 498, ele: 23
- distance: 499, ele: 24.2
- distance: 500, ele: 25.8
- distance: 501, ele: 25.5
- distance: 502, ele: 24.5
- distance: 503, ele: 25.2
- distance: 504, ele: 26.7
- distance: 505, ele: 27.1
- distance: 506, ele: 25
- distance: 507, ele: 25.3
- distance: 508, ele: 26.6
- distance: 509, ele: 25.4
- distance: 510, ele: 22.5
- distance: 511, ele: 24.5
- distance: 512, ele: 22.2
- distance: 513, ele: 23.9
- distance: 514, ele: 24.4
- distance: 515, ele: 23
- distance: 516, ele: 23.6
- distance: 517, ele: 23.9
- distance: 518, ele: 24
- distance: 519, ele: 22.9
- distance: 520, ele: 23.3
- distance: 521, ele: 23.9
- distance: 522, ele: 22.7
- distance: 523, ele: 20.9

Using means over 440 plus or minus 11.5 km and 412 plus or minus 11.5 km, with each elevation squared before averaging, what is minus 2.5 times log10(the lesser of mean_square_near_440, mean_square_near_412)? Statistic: -6.61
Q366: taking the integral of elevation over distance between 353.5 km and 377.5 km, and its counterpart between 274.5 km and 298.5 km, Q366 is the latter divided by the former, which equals 1.30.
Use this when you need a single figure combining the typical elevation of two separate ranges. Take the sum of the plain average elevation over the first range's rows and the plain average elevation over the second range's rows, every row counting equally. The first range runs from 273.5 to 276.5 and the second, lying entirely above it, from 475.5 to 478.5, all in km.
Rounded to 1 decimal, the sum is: 54.8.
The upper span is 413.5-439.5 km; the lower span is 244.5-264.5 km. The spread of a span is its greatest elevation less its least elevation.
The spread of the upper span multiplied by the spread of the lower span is 23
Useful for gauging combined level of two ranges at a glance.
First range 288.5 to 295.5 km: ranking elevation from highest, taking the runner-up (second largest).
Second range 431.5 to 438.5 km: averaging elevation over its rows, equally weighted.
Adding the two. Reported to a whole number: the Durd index 56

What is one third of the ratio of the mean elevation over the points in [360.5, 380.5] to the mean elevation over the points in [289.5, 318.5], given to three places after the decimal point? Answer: 0.255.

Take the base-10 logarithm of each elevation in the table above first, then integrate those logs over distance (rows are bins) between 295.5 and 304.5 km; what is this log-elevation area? 13.3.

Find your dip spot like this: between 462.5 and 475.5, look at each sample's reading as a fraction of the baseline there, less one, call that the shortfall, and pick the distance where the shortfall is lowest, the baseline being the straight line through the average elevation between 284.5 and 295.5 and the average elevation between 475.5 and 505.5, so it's 468 km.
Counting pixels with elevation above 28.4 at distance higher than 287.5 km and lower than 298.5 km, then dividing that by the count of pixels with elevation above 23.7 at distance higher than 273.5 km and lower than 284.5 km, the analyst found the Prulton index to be 1.00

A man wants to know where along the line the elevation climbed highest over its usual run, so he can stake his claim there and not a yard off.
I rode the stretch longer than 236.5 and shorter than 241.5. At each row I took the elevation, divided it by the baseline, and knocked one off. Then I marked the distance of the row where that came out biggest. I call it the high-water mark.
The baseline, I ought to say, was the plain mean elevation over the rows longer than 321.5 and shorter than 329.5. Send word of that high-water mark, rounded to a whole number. 240 km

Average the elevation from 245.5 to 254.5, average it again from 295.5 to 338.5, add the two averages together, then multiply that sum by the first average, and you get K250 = 1896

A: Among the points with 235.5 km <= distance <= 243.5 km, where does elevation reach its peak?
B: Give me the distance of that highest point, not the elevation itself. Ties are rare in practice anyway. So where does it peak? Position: 240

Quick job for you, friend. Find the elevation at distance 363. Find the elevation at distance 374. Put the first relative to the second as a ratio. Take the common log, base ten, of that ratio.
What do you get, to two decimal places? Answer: -0.05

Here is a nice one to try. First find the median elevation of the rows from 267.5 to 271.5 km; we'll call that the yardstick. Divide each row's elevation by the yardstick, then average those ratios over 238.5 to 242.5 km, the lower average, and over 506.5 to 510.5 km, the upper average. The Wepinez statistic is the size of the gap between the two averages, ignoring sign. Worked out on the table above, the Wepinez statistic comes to 0.254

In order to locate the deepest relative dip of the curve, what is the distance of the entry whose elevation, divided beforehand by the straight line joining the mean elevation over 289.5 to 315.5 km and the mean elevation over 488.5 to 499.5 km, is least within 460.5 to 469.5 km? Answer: 468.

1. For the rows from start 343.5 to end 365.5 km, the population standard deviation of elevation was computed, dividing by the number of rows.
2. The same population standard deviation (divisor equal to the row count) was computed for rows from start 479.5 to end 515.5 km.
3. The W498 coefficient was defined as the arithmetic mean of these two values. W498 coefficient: 1.76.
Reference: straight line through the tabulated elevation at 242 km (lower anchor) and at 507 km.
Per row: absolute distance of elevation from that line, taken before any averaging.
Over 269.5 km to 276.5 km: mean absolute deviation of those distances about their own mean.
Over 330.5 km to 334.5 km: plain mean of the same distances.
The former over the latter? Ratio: 1.84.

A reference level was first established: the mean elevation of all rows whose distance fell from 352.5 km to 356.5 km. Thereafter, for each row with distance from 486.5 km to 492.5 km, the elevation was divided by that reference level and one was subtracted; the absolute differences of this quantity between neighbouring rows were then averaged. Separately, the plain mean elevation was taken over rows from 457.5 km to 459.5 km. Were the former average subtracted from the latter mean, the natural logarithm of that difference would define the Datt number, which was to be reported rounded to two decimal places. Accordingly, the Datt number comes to 3.22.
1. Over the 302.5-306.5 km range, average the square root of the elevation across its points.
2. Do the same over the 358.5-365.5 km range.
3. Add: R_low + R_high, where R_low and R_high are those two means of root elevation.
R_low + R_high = 10.5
